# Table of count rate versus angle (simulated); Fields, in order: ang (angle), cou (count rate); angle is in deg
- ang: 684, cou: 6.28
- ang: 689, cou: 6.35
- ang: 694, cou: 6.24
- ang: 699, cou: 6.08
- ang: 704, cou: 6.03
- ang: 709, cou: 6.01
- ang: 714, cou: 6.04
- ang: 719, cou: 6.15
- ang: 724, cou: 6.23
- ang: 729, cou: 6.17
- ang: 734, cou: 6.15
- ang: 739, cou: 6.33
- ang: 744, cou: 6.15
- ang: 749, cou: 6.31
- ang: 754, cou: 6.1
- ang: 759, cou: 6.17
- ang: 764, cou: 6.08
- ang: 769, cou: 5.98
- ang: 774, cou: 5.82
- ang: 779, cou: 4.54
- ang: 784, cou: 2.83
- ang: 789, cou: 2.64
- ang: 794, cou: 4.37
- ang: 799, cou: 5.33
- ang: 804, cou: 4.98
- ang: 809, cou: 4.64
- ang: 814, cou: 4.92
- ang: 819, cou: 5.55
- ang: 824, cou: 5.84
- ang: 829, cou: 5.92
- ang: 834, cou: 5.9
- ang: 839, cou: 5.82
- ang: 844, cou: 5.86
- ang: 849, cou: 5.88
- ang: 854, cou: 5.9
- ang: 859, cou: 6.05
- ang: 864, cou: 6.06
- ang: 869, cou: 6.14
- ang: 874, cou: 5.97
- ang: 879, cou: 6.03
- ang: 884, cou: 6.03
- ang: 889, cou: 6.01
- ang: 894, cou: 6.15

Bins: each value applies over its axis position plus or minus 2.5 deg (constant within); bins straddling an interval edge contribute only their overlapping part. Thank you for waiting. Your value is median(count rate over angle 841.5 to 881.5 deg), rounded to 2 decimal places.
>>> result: 6.00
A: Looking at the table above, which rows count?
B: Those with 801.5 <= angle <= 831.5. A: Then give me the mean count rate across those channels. 5.31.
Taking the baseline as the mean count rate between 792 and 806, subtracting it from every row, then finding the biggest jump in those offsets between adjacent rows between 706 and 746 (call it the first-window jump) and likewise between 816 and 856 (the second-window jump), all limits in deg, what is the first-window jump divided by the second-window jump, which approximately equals 0.6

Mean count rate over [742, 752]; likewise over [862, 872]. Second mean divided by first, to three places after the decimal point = 0.979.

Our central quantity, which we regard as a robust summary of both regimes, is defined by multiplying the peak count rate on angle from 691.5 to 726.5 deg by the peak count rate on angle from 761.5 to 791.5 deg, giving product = 37.9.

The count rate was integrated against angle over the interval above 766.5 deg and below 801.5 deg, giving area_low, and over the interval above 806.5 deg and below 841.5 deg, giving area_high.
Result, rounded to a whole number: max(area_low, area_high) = 193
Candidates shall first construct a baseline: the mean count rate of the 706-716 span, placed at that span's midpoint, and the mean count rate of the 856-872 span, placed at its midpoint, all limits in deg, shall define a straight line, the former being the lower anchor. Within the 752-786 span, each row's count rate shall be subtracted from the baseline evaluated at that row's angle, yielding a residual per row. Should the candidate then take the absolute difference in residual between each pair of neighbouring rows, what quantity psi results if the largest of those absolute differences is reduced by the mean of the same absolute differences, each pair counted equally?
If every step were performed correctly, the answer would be 1.14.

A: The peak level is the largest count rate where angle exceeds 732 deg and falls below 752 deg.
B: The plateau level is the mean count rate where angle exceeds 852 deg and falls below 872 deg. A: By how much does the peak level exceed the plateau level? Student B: 0.29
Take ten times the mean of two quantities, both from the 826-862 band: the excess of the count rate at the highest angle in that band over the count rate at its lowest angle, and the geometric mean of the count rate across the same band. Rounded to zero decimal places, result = 30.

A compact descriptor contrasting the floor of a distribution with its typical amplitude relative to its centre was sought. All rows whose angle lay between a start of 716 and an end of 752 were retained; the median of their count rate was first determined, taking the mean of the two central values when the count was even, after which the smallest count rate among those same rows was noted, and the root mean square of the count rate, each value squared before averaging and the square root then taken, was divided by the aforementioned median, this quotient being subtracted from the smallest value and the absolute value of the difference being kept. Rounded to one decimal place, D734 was 5.1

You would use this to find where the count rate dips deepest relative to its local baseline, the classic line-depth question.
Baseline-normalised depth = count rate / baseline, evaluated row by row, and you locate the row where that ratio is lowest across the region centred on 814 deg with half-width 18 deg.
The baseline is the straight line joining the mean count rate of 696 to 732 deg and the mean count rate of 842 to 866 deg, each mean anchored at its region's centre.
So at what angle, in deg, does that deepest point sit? 809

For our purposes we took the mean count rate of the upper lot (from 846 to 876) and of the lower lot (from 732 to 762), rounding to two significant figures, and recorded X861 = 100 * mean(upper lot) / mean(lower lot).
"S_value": 97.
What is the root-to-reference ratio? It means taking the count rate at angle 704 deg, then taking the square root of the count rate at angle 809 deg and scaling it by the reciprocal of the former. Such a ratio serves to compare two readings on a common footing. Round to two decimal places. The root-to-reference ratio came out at 0.36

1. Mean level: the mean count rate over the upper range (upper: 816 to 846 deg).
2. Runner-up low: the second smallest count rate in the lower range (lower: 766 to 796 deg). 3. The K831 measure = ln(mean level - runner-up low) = 1.1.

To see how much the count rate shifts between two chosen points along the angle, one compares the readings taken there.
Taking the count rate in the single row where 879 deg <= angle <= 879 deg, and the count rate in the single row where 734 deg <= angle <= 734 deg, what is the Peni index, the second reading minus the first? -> 0.12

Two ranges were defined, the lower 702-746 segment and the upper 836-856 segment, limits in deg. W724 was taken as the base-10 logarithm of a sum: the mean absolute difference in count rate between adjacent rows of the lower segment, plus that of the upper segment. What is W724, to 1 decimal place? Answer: -1.0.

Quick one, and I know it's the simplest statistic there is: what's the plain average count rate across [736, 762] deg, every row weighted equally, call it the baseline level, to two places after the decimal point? 6.21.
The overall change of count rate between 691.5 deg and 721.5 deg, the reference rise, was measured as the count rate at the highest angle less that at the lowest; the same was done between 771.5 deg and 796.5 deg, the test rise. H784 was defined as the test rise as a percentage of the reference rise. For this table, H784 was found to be 1611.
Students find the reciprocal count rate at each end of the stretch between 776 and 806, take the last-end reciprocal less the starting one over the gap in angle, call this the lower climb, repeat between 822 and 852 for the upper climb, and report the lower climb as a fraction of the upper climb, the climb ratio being 17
